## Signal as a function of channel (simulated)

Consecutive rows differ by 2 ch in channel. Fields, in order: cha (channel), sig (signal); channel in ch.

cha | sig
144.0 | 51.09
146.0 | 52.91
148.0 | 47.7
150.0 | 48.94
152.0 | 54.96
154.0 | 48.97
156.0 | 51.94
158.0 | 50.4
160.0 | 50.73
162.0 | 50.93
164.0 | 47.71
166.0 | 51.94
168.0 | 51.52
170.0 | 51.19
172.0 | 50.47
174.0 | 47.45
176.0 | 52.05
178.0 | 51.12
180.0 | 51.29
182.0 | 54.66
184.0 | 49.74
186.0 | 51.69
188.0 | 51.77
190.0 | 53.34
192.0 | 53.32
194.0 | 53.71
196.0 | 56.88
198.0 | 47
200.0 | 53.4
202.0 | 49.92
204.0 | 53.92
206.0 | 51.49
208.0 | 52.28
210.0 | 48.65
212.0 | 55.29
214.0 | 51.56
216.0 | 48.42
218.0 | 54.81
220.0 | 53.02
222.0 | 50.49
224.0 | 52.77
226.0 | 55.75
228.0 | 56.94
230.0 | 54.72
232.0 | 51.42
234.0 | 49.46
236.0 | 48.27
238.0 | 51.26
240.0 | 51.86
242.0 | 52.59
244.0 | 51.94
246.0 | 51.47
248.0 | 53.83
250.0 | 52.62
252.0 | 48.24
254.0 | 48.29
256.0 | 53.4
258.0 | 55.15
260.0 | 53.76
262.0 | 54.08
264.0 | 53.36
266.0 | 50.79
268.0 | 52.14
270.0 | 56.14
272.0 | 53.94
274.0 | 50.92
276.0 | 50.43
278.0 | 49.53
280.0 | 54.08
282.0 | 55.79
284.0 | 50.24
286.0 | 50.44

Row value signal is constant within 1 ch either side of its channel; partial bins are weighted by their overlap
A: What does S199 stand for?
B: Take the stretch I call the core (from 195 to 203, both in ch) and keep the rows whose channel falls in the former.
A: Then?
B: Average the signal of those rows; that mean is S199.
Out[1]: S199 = 51.80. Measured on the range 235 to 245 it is 51.18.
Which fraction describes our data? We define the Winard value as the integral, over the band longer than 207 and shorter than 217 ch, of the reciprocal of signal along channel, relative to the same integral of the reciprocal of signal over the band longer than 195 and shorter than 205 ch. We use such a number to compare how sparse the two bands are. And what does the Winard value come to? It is 1.02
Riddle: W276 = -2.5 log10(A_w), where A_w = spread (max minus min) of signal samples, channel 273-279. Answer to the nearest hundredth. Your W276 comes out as -0.36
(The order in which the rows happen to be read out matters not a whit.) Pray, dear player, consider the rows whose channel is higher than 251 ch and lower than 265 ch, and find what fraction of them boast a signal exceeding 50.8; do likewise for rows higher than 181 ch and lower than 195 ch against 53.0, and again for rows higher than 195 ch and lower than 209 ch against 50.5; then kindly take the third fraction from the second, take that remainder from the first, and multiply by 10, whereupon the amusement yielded 8.6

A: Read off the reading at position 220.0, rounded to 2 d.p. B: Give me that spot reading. 53.02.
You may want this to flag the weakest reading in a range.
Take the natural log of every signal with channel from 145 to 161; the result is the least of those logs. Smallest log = 3.86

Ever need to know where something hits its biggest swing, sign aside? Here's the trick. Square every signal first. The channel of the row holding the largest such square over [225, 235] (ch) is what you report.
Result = 228.0 ch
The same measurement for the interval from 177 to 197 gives 196.0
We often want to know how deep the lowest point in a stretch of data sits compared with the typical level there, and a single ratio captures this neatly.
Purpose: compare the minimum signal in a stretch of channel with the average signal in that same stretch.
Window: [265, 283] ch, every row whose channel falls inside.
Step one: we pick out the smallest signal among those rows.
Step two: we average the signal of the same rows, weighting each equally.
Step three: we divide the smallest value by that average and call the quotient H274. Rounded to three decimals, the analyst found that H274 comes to 0.941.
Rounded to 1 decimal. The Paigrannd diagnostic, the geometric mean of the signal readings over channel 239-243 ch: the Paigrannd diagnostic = 52.2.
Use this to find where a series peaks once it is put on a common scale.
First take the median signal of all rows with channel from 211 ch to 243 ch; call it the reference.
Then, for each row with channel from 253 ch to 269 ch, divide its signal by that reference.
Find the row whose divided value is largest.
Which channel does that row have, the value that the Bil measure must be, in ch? 258.0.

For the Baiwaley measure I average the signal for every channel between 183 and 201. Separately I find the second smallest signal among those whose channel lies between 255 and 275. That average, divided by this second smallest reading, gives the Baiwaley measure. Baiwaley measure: 1.03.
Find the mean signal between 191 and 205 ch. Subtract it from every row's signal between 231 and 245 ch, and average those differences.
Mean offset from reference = -1.6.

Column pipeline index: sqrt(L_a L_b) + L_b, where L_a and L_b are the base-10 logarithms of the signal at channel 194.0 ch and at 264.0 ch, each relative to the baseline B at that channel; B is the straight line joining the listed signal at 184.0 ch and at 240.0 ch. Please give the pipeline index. 0.017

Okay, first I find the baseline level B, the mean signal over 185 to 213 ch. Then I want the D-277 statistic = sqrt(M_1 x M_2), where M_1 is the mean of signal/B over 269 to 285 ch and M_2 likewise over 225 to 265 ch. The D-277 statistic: 1.00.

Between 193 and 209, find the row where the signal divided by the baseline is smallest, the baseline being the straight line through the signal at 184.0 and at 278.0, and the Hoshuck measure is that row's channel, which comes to 198.0 ch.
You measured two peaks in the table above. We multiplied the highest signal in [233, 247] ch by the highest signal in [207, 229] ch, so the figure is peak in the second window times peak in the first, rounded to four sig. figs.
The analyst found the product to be 2994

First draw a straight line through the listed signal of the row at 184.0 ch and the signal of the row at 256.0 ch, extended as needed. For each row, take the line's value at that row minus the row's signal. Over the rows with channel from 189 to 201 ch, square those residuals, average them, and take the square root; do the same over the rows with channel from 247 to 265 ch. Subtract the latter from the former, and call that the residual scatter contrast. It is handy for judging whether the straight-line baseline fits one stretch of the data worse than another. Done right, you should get 1.5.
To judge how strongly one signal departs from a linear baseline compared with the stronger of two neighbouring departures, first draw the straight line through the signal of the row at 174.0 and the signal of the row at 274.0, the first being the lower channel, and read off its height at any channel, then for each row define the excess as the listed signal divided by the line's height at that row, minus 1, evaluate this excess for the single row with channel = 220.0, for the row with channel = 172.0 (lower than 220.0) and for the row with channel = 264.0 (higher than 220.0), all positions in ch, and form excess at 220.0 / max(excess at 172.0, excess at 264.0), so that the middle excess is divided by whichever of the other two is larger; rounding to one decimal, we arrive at 1.2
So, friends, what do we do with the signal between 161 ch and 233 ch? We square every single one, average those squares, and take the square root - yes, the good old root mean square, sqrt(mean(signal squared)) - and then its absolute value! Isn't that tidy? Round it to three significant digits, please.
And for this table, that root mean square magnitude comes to 52.1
